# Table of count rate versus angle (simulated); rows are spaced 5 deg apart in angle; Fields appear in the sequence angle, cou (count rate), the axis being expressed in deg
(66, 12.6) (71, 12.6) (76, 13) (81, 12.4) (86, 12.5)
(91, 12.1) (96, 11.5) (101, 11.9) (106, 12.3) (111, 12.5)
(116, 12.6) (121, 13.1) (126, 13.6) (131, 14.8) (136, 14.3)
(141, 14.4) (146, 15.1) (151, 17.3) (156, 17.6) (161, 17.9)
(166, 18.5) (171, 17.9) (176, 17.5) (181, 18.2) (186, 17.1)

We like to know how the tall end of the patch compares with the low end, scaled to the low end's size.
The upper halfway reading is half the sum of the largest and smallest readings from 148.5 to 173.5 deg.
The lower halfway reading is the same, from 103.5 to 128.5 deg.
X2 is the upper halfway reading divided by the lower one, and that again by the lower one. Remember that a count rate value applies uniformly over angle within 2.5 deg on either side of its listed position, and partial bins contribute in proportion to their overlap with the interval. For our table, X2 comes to 0.107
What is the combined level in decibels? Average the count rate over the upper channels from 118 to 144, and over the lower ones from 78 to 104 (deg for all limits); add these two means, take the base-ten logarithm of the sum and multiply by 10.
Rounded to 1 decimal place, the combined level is 14.2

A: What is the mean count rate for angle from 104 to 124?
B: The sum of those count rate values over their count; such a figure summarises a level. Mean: 13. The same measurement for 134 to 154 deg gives 15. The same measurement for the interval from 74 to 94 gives 12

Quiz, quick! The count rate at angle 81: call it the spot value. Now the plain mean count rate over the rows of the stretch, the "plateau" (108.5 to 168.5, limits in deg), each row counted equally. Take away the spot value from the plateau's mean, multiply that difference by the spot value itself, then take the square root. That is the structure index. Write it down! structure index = 5.83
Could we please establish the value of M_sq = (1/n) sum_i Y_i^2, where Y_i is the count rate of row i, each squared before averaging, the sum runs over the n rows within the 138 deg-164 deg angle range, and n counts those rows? 273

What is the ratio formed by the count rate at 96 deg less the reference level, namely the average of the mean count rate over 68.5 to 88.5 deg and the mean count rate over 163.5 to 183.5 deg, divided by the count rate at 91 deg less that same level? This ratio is 1.2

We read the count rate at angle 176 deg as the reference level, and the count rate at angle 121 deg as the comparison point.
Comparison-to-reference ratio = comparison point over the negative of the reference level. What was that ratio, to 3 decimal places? -0.749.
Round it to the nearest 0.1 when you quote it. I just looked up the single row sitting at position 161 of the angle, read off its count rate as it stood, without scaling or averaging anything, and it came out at 17.9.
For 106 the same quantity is 12.3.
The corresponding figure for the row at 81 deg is 12.4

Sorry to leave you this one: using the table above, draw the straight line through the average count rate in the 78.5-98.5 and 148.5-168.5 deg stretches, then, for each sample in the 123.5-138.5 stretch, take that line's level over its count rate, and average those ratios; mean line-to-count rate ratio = 1.10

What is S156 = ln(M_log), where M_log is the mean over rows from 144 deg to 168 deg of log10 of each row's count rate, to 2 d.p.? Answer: 0.21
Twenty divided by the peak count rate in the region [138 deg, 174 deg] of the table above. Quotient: 1.08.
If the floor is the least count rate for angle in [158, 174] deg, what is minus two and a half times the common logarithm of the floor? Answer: -3.13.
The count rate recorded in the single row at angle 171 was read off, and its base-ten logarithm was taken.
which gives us 1.25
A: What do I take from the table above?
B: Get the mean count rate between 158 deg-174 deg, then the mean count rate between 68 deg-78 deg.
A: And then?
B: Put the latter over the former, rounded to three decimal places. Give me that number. 0.707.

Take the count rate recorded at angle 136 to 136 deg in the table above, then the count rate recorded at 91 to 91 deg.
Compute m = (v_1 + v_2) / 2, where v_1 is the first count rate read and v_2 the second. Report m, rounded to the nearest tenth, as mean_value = 13.2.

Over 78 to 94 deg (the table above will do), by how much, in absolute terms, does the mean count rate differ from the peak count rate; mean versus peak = 0.17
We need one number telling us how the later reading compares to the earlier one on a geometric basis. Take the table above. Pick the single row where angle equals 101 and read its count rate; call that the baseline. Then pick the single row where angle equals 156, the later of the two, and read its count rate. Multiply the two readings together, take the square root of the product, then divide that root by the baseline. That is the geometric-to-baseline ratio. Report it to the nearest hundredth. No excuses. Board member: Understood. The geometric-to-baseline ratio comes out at 1.22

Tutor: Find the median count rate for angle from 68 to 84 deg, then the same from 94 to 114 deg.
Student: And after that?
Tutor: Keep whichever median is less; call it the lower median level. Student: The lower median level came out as 12.1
